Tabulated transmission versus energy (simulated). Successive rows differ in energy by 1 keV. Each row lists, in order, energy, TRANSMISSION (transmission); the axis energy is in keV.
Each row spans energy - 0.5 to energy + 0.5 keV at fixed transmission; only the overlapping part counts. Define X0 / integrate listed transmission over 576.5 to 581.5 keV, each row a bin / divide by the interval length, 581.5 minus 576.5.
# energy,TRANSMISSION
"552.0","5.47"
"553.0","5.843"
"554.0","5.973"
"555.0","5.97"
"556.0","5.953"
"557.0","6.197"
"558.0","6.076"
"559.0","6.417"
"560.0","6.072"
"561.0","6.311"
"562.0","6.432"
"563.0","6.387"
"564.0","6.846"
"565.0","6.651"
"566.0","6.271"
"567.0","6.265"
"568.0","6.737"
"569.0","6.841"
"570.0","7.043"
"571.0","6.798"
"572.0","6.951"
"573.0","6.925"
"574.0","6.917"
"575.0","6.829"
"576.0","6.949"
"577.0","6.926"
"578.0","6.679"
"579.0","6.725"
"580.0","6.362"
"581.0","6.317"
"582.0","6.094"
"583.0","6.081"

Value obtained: 6.60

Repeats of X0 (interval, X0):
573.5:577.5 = 6.91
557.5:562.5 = 6.26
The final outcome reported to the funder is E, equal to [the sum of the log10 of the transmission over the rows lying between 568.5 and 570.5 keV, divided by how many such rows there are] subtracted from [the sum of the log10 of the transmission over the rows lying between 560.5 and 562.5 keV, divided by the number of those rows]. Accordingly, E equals -0.037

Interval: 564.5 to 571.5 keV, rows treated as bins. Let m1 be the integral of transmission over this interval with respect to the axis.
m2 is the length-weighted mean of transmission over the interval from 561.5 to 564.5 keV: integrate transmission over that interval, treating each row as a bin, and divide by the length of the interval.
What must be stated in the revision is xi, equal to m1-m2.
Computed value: 40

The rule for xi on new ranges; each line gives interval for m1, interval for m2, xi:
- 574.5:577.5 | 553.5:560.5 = 15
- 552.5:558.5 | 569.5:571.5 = 29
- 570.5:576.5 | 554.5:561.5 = 35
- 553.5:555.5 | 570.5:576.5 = 5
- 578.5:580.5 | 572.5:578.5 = 6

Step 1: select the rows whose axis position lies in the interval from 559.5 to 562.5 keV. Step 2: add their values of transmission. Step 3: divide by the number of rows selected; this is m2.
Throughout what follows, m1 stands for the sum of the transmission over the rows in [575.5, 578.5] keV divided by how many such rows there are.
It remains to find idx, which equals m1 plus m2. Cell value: 13.1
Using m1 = 6.85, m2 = 6.3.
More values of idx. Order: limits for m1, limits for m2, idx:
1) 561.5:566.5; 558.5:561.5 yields 12.8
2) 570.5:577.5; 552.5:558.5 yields 12.9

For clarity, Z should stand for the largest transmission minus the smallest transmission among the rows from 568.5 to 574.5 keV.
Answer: 0.2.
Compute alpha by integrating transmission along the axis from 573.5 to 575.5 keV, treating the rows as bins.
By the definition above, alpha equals 13.7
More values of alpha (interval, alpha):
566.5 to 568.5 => 13.0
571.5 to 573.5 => 13.9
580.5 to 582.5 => 12.4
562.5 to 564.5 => 13.2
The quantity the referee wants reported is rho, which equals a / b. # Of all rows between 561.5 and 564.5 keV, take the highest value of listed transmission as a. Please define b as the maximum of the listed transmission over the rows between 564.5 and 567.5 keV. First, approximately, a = 6.846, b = 6.651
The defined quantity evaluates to 1.03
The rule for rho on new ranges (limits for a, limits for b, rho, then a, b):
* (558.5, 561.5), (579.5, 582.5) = 1.01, 6.417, 6.362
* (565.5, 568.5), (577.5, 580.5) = 1.00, 6.737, 6.725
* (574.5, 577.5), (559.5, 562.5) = 1.08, 6.949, 6.432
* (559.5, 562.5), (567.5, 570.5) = 0.91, 6.432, 7.043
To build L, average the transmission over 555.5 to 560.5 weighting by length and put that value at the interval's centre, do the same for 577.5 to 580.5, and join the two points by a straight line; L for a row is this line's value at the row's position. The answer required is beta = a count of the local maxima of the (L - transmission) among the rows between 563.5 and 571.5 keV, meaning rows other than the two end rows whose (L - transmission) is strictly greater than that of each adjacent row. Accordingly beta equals 1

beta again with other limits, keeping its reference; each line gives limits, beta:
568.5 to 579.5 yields 3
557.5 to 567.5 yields 2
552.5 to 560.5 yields 2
